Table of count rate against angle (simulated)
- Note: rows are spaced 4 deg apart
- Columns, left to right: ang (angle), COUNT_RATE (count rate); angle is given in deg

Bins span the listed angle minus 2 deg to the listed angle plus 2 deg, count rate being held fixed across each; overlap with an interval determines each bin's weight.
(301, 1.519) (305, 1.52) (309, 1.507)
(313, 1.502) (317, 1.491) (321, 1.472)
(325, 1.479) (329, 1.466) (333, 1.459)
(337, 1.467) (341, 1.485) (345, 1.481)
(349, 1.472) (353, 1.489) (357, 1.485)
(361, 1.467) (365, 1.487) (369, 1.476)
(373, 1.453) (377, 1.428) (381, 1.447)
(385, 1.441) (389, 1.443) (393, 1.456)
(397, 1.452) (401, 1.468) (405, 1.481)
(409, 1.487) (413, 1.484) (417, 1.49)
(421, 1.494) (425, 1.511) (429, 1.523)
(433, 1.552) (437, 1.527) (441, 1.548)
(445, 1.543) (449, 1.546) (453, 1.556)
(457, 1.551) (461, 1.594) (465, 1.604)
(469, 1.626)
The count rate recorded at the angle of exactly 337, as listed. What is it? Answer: 1.467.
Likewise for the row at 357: 1.485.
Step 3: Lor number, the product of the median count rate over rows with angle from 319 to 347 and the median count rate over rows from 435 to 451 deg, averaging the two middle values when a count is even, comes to 2.27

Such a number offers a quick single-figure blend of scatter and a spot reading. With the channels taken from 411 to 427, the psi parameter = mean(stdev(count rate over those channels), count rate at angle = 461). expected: 0.80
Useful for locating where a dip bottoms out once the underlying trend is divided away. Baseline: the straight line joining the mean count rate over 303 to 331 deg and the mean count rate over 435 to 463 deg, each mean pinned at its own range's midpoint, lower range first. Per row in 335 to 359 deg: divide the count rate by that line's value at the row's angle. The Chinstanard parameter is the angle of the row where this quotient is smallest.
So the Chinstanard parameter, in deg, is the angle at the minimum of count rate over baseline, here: 349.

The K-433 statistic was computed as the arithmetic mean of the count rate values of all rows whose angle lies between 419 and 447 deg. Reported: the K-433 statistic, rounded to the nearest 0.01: 1.53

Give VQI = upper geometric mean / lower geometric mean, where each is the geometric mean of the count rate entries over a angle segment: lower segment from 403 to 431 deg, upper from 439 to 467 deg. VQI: 1.045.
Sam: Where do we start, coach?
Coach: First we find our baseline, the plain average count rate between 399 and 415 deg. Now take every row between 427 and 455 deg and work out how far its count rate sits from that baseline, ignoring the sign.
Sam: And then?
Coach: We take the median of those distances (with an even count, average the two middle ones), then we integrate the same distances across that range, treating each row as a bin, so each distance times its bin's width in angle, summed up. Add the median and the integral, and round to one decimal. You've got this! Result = 1.8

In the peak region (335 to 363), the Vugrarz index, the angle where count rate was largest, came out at 353 deg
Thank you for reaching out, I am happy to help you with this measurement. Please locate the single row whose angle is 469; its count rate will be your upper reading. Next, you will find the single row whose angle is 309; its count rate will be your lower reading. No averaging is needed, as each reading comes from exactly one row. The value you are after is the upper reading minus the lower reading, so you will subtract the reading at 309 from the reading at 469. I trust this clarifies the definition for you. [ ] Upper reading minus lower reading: 0.119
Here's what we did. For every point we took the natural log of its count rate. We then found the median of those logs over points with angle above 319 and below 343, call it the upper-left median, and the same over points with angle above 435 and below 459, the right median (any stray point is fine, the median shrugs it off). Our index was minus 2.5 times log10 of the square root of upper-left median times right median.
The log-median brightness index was 0.97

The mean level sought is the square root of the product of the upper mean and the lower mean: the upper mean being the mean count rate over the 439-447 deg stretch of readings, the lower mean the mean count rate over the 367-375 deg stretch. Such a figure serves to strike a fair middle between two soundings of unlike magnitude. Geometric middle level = 1.50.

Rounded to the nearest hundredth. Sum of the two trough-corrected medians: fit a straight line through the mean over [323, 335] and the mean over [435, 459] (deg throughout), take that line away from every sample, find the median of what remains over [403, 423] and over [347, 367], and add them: -0.04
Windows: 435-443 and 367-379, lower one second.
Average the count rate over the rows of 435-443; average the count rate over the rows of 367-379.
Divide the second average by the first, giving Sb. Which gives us 0.94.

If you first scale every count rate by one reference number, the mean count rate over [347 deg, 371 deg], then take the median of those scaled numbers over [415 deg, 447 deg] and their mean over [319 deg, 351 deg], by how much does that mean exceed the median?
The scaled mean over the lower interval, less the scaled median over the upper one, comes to -0.035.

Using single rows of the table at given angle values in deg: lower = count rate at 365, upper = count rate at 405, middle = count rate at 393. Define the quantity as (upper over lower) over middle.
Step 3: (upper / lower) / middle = 0.684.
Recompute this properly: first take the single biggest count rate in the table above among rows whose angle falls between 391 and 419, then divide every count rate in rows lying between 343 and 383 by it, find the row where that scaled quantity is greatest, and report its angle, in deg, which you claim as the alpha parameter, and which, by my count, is 353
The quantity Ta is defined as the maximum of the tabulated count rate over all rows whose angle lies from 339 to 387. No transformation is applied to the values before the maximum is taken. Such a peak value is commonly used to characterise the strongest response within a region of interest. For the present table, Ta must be 1.489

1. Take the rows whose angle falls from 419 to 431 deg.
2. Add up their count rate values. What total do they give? 4.53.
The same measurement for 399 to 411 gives 4.44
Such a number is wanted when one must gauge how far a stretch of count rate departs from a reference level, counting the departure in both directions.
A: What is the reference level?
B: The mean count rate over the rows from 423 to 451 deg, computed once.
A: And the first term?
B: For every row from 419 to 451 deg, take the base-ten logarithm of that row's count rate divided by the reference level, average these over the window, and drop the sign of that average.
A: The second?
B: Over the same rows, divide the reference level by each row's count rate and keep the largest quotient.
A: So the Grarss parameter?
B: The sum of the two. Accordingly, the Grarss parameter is 1.03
